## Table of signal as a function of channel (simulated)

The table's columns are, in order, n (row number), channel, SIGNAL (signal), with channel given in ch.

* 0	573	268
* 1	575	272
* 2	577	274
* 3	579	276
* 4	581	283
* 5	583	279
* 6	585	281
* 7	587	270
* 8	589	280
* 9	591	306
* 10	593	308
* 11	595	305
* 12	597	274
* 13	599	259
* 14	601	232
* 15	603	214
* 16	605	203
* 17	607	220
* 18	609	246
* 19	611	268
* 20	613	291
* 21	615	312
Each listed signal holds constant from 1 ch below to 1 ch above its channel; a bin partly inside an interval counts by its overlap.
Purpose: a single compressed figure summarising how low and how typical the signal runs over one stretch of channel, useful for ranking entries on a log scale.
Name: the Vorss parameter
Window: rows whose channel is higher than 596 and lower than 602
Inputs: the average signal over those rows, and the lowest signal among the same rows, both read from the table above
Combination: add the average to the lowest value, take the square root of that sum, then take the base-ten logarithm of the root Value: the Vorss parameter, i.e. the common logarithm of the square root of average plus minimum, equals 1.34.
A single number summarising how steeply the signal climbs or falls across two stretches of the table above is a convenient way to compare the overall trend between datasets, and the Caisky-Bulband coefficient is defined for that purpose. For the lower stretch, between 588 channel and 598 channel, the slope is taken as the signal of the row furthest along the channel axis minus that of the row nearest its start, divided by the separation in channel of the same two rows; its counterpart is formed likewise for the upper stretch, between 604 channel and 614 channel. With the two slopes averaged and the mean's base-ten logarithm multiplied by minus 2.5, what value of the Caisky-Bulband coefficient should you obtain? -1.8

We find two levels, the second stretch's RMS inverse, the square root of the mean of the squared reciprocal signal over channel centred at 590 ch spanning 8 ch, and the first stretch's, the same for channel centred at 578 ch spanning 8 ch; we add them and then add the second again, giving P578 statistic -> 0.0105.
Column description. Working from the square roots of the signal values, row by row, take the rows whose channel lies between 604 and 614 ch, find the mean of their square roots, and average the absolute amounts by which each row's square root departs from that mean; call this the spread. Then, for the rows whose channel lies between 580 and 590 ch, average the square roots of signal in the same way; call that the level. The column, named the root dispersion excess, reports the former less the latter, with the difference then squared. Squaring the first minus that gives 250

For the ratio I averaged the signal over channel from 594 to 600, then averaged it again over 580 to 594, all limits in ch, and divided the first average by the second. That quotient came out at 0.97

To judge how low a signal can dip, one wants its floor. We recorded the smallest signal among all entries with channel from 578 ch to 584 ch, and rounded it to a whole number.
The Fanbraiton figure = 276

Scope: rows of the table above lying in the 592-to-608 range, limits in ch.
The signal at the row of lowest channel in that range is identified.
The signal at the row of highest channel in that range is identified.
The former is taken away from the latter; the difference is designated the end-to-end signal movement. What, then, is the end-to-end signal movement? -88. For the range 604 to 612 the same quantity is 65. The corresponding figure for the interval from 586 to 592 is 36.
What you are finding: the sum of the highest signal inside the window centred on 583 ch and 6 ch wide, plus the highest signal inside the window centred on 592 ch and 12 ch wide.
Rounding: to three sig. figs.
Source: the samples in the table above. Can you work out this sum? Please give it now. 591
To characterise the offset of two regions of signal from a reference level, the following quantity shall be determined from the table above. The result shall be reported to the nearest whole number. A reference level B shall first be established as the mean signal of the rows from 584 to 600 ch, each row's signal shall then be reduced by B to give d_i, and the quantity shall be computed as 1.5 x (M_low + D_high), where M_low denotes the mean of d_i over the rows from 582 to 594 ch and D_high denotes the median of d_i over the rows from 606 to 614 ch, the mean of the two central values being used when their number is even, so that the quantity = -40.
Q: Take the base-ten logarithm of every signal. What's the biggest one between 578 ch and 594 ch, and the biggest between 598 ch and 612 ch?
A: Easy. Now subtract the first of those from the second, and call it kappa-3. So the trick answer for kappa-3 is -0.06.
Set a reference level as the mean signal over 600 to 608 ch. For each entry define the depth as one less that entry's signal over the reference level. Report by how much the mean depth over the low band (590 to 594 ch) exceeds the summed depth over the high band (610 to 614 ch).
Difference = 0.16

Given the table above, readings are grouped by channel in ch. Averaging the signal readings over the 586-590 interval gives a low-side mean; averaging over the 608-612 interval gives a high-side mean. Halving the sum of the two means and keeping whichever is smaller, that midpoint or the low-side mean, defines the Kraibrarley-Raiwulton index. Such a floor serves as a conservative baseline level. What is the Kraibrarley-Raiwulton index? 266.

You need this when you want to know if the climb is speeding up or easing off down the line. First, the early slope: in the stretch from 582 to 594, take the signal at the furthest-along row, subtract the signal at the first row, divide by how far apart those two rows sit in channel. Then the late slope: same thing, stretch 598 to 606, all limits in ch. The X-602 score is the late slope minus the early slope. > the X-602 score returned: -12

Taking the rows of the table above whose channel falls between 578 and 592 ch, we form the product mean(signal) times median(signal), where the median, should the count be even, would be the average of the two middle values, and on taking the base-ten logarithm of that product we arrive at 4.90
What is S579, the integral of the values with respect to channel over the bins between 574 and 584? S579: 2768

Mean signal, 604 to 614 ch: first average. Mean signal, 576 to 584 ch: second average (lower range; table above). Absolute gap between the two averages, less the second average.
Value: -246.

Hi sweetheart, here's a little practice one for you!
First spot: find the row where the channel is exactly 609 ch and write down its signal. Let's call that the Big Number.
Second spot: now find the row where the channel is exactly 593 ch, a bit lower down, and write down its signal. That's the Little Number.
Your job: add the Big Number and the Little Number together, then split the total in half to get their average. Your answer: 277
